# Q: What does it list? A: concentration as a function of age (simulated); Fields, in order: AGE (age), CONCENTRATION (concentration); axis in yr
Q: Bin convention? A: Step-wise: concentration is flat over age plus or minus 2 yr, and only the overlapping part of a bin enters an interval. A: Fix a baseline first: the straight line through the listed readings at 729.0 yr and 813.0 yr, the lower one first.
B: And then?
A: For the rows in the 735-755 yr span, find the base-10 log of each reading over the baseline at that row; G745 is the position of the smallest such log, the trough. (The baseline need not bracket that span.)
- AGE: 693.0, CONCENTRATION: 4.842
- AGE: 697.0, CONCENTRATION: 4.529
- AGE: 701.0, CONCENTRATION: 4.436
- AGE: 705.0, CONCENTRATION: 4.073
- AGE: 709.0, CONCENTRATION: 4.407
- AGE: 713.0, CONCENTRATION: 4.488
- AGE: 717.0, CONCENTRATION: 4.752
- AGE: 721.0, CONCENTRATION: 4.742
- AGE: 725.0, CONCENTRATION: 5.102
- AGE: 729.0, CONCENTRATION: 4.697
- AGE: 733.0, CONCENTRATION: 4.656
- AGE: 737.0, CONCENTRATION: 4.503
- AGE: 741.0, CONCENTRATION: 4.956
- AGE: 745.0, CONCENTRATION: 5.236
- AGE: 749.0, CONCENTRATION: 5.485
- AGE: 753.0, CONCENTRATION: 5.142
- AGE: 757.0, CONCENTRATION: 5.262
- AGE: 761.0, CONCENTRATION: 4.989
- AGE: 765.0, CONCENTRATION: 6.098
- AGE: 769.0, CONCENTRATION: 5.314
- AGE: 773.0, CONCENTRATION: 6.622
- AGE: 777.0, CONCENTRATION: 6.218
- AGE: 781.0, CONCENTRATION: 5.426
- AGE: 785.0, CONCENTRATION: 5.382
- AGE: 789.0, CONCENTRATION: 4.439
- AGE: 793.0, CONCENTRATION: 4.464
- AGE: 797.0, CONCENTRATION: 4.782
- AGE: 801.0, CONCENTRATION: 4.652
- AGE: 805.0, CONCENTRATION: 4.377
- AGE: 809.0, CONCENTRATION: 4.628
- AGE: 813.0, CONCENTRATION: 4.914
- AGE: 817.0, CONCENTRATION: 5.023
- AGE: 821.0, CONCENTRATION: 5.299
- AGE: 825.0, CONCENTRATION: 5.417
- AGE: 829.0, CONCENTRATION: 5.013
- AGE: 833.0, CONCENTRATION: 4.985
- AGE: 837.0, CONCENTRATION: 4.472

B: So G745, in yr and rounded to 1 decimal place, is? 737.0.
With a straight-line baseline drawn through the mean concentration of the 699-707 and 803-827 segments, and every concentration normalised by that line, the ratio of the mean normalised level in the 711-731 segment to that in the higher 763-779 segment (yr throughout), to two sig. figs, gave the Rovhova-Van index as 0.84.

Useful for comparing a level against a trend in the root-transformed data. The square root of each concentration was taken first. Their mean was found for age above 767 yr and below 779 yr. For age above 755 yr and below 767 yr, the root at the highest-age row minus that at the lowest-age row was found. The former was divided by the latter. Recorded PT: 14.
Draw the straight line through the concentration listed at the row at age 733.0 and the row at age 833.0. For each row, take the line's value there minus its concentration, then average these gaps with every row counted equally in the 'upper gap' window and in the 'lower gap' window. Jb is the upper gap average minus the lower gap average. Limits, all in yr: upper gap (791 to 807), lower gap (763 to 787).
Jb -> 1.4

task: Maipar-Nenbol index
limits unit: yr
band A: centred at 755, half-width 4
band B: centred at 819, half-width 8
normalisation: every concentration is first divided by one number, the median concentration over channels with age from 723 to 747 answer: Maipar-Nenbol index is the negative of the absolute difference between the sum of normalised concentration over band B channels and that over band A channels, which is -2.1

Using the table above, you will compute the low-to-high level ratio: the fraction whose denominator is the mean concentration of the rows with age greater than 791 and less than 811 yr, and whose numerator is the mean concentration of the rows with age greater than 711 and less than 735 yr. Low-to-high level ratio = 1.03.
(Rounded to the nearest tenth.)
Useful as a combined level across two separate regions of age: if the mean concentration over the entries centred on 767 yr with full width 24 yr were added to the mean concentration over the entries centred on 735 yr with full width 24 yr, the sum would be 10.6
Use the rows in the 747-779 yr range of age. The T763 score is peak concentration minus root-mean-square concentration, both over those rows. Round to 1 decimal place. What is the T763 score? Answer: 1.0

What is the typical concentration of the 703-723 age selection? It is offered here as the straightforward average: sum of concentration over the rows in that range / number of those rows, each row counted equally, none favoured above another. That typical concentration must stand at 4.49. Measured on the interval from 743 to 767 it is 5.37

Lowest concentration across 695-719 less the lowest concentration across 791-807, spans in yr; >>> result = -0.3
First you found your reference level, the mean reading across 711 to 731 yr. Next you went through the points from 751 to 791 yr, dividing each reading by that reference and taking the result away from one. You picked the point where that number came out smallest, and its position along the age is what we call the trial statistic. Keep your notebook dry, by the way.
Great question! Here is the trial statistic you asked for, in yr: 773.0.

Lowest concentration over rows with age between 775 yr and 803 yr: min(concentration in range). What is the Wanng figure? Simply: 4.439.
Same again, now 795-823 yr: 4.377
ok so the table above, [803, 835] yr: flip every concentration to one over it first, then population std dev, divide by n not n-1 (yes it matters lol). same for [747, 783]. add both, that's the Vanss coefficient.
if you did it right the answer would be 0.0291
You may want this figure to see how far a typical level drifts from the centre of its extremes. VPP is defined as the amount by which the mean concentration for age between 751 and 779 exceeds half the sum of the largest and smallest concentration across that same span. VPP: -0.14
